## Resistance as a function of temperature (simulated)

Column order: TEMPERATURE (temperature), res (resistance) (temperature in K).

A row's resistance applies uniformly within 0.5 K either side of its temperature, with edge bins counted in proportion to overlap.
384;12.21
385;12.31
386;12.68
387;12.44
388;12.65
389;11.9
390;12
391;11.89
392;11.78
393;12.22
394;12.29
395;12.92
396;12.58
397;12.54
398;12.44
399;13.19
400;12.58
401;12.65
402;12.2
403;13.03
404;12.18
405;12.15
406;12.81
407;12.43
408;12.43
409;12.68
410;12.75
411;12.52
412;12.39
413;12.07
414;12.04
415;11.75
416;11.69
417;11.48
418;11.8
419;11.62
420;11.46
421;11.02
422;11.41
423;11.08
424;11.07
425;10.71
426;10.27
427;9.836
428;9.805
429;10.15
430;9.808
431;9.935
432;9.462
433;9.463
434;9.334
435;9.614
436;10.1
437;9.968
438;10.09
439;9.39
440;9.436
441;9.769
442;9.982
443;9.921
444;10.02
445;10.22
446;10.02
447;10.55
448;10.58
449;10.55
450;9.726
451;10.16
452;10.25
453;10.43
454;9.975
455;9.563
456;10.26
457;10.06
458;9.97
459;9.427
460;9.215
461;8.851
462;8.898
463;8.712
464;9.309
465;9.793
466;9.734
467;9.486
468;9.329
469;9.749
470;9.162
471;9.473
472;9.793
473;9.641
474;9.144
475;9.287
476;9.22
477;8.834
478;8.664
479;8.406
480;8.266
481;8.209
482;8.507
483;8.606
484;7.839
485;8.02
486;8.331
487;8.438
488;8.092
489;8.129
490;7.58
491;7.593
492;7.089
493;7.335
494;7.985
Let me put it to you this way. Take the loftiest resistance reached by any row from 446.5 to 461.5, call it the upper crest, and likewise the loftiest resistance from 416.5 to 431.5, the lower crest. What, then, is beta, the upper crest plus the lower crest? 22.4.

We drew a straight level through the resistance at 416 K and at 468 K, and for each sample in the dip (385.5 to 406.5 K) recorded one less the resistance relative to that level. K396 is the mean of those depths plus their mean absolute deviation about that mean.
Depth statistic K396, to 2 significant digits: 0.046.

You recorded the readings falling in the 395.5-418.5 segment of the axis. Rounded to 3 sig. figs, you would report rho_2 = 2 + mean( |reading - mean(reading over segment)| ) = 2.34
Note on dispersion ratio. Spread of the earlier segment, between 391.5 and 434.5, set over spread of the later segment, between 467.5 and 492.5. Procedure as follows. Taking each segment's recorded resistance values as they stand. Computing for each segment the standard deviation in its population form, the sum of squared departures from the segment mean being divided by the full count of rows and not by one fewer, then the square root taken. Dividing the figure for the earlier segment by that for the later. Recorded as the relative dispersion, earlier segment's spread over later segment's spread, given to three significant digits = 1.54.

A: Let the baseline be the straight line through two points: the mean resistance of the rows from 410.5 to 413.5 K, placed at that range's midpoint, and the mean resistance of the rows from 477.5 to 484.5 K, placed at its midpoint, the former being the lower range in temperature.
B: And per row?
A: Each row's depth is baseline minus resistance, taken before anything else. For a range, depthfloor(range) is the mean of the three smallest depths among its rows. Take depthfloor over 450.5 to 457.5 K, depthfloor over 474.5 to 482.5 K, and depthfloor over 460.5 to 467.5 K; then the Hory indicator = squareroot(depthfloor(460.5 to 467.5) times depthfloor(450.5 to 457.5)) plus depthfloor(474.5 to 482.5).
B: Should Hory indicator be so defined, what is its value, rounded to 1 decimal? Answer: 0.0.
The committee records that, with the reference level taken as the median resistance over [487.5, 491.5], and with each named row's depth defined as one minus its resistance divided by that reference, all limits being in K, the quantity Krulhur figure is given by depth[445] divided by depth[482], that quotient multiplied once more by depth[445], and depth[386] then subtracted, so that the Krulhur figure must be -0.5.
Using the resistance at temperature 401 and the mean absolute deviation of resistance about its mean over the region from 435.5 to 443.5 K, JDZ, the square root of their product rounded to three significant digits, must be 1.69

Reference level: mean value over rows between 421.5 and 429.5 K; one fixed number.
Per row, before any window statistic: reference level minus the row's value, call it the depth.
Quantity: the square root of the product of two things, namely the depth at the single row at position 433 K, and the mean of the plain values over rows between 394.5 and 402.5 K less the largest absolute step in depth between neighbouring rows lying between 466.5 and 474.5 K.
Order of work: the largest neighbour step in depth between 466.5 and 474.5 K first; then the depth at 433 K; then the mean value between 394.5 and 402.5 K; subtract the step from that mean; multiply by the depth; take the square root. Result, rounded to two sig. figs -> 3.6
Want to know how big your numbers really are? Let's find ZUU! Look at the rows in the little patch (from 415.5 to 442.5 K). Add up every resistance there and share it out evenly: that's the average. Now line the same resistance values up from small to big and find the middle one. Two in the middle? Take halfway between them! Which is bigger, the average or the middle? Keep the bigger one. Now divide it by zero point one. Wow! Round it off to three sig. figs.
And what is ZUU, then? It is 104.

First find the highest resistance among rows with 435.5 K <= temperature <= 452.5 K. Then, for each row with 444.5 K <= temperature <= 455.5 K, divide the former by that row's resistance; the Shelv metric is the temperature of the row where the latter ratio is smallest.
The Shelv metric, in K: 448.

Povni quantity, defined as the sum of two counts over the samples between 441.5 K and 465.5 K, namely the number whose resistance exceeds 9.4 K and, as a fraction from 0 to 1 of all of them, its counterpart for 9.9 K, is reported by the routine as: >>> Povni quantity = 20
